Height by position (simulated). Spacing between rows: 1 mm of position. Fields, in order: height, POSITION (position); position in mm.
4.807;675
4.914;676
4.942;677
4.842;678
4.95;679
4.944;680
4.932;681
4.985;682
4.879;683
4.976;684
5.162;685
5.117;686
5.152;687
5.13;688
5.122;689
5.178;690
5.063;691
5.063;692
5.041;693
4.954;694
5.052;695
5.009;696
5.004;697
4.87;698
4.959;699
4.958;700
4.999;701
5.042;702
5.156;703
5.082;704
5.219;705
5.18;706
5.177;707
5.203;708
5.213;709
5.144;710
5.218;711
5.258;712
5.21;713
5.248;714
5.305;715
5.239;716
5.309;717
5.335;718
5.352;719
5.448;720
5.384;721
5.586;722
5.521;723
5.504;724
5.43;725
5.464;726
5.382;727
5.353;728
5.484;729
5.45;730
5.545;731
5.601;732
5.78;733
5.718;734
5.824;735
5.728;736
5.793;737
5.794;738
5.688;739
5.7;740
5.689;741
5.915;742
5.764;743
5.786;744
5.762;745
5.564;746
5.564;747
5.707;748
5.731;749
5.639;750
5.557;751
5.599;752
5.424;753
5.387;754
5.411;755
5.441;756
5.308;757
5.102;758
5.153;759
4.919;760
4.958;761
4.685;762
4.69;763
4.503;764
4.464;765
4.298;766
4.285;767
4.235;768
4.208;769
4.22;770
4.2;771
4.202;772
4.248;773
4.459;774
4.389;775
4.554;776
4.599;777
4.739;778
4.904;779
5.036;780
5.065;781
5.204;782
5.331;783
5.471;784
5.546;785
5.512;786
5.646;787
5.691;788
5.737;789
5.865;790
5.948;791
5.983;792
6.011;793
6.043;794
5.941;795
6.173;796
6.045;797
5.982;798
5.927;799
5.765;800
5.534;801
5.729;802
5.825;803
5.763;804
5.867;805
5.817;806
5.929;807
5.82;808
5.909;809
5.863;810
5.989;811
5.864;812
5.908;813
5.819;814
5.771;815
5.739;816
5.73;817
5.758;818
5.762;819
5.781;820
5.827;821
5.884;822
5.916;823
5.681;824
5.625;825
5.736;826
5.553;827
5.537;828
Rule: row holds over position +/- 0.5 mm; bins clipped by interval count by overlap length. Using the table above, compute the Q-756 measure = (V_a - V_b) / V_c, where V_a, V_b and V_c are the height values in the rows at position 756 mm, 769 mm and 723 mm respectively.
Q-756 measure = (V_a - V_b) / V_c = 0.22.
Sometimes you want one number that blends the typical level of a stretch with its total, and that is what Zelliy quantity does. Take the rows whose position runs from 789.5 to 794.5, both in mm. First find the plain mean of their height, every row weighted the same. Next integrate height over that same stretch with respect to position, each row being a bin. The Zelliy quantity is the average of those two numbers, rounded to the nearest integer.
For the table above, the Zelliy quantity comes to 18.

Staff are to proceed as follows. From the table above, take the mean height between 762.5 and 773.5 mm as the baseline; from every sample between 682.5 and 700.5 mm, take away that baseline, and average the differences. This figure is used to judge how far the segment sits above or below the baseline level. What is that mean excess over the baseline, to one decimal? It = 0.7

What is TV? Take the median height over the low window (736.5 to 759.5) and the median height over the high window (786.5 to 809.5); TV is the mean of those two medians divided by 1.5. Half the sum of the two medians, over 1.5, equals 3.8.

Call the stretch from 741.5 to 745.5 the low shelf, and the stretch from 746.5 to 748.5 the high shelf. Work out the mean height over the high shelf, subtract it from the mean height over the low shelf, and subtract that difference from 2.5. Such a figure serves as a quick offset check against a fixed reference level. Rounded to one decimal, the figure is 2.3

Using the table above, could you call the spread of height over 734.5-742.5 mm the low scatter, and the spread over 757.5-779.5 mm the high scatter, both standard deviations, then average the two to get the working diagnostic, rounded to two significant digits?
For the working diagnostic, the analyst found 0.19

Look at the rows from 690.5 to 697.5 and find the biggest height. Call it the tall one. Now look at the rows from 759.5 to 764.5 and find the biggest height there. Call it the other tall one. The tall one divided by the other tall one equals 1.02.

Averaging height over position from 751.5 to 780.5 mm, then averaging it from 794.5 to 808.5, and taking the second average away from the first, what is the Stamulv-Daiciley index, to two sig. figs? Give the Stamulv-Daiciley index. -1.1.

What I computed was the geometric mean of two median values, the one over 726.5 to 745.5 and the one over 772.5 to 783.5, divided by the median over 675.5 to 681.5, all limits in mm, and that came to 1.054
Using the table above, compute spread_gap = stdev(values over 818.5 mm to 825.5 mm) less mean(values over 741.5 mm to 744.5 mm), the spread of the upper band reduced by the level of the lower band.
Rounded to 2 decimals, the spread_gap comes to -5.72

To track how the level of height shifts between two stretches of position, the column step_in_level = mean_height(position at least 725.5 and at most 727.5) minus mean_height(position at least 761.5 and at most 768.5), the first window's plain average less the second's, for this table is 1.0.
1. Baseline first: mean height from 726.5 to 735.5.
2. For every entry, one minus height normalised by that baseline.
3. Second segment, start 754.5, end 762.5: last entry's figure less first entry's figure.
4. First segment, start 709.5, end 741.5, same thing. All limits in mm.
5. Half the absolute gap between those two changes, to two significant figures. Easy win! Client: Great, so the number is 0.11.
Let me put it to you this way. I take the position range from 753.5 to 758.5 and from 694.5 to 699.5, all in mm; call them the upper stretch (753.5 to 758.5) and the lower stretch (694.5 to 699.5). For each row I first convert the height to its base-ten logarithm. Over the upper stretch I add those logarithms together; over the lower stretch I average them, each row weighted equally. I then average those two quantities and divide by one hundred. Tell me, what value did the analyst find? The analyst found 0.0217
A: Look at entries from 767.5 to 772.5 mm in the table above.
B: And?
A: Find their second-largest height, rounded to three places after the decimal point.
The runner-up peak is 4.220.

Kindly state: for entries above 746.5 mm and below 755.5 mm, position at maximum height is 749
